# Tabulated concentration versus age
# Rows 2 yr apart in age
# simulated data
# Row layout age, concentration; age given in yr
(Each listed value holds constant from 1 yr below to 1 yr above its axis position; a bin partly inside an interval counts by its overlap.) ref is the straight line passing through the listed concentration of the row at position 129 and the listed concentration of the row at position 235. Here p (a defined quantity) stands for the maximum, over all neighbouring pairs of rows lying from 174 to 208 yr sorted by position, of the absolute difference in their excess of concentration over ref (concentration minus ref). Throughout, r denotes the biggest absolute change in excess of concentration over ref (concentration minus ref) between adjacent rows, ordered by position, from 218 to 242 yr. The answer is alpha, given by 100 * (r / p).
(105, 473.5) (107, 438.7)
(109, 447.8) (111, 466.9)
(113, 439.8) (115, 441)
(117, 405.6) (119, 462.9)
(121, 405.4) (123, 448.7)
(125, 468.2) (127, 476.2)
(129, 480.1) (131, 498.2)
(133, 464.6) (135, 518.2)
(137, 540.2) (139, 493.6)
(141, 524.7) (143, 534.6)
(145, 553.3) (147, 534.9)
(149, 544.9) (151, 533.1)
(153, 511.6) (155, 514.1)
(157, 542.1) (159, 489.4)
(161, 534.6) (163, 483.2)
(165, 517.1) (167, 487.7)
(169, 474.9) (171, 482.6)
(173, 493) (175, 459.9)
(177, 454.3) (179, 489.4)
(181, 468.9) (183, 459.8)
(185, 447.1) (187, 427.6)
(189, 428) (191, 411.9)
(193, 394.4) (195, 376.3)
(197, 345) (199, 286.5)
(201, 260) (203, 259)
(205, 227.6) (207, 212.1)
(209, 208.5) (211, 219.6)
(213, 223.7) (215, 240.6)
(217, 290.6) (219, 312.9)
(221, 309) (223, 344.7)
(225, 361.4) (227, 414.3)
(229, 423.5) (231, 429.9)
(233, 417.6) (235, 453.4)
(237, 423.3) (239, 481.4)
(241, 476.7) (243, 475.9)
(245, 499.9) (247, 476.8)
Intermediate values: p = 58.0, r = 58.6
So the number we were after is 101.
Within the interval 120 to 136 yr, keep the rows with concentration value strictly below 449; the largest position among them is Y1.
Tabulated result 123 yr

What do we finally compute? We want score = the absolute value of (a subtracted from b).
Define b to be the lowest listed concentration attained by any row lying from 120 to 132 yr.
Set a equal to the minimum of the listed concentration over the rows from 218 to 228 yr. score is 96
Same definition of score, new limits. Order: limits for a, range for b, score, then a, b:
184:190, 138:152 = 66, 427.6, 493.6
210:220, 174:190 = 208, 219.6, 427.6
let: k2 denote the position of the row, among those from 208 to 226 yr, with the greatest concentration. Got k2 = 225 yr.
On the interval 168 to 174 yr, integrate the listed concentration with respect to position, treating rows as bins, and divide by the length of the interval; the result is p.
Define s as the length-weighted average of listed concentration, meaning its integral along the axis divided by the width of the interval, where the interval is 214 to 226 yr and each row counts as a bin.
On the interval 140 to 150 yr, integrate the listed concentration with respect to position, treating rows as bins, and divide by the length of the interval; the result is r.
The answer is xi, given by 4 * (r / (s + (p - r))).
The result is 8.5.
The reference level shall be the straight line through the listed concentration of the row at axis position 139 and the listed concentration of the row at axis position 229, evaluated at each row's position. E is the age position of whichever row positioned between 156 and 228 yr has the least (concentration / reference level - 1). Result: 209 yr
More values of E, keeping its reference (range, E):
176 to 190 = 187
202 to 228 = 209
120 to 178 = 121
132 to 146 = 133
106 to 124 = 117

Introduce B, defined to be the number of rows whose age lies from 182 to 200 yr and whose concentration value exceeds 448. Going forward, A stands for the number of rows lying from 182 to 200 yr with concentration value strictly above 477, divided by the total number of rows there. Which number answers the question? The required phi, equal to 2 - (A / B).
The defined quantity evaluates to 2.00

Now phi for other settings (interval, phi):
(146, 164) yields 1.89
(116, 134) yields 1.97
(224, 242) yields 1.96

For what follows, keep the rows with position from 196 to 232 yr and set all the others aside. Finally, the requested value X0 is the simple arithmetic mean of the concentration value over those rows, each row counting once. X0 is 298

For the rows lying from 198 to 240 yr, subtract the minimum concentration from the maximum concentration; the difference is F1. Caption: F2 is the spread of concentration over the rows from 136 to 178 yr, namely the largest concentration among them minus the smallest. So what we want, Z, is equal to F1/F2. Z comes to 2.8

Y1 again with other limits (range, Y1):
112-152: 123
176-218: 217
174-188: 187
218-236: 233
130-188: 187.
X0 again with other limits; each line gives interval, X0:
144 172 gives 515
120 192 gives 489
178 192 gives 448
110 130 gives 449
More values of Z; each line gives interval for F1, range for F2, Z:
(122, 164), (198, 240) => 0.4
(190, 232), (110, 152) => 1.5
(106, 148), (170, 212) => 0.5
